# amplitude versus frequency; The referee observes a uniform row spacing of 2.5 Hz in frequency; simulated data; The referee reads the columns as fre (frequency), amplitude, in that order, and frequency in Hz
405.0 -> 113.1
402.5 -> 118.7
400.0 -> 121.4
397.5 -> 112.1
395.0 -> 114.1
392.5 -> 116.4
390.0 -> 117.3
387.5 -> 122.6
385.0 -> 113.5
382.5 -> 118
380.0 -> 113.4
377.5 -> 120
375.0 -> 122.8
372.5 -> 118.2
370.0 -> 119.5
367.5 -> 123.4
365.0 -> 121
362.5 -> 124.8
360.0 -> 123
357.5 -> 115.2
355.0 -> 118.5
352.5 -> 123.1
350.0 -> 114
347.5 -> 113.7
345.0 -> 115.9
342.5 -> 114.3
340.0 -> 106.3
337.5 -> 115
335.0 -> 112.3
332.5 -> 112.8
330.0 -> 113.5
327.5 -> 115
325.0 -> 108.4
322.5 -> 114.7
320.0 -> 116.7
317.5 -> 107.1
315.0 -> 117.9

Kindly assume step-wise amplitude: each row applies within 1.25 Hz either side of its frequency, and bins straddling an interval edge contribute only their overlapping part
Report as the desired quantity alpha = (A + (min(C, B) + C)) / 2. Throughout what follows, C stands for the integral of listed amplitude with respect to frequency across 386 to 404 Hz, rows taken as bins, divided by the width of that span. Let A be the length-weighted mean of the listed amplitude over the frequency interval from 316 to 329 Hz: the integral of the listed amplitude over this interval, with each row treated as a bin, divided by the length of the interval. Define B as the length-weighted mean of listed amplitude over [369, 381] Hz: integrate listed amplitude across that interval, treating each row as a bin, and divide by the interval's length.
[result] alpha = 174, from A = 113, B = 119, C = 117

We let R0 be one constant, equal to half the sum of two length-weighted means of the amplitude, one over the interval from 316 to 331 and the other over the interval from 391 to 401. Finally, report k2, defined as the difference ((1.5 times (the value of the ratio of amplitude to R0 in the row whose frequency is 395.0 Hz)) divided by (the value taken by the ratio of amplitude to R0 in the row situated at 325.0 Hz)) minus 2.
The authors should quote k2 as -0.42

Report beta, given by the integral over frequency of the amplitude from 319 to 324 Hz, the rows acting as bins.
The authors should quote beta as 576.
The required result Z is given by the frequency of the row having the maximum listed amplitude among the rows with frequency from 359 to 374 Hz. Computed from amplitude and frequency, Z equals 362.5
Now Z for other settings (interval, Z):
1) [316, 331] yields 320.0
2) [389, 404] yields 400.0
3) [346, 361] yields 352.5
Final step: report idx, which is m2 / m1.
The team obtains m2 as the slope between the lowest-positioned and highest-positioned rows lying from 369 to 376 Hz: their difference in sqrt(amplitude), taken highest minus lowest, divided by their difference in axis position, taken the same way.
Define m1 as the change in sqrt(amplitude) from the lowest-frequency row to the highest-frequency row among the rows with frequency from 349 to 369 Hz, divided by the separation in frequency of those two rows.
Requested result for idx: 1.2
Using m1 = 0.02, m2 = 0.03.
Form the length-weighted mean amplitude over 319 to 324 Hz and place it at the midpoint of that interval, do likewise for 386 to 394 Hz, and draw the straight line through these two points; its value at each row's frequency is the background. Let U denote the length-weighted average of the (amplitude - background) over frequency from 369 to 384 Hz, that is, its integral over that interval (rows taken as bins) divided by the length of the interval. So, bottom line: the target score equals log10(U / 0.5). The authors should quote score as 0.16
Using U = 0.7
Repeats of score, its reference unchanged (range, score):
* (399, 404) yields 0.11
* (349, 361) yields 0.59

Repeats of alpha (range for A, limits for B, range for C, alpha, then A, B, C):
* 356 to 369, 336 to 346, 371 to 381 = 176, 121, 113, 119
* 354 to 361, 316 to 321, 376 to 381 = 174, 119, 112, 117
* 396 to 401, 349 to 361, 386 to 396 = 176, 116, 119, 118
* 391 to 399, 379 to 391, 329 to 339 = 170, 115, 117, 113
